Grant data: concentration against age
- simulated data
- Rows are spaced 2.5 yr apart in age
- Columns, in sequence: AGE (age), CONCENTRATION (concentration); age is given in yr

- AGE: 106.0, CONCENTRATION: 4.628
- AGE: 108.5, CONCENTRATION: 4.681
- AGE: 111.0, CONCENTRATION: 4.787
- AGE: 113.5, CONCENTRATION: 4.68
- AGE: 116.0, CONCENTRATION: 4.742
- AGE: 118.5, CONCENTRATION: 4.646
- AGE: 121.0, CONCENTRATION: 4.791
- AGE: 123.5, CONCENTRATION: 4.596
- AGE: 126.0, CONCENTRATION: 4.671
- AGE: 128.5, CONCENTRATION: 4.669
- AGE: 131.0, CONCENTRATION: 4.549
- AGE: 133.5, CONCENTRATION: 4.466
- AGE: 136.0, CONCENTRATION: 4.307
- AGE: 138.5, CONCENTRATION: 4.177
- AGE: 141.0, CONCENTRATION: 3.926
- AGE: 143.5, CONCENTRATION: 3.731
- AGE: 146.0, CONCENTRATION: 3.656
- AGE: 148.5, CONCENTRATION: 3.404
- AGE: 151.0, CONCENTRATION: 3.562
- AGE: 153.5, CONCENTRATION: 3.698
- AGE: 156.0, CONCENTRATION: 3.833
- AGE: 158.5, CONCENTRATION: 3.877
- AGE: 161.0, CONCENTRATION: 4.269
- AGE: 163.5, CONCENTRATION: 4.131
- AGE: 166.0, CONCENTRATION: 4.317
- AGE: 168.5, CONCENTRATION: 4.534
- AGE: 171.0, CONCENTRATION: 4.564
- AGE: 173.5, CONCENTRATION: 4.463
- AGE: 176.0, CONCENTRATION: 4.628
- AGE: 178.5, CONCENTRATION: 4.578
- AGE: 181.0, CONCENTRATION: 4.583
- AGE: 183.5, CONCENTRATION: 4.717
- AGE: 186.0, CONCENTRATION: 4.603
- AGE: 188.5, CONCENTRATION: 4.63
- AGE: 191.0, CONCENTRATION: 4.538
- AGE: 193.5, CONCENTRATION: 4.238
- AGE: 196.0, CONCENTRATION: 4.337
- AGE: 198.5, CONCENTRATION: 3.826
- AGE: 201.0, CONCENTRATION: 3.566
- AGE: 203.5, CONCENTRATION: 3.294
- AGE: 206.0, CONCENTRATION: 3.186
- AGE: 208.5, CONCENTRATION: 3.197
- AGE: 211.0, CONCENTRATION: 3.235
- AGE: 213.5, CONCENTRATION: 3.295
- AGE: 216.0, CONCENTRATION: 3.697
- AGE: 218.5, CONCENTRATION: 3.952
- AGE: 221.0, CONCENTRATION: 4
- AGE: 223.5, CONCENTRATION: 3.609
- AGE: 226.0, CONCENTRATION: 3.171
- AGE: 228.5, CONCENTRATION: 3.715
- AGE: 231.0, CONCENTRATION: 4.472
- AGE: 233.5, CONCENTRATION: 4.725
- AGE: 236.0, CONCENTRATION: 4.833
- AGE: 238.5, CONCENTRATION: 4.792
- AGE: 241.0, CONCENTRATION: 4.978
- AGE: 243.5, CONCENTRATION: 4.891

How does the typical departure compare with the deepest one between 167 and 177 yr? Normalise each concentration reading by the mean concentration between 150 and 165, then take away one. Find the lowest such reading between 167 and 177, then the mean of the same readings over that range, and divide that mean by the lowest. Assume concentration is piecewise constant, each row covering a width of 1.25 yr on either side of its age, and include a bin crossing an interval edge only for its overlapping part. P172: 1.1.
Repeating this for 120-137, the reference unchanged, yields 1.7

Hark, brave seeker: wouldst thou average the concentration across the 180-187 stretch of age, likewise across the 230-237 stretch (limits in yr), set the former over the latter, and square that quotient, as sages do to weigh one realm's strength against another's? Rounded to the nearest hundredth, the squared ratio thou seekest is 0.98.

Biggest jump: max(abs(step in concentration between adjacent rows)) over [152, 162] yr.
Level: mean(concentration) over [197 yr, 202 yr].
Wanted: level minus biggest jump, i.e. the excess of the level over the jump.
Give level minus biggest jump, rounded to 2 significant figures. 3.3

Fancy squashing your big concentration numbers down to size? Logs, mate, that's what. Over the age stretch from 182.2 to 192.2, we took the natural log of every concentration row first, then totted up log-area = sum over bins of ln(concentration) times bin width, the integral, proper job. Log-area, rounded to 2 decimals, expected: 15.31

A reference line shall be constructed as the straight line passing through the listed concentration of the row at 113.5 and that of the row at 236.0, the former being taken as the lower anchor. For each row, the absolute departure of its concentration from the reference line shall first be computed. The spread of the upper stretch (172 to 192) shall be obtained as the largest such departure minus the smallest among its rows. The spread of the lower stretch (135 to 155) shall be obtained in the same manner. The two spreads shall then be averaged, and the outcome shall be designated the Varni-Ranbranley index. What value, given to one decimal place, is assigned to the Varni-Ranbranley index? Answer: 0.6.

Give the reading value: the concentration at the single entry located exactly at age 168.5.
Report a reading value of 4.534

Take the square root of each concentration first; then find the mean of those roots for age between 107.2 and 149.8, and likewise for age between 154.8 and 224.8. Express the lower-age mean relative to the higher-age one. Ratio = 1.04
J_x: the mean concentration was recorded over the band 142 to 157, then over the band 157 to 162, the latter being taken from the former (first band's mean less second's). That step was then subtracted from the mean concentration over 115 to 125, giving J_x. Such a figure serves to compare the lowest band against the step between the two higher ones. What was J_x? 5.1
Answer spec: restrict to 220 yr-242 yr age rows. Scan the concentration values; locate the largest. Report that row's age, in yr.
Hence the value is 241.0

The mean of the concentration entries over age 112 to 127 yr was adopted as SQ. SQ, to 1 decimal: 4.7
